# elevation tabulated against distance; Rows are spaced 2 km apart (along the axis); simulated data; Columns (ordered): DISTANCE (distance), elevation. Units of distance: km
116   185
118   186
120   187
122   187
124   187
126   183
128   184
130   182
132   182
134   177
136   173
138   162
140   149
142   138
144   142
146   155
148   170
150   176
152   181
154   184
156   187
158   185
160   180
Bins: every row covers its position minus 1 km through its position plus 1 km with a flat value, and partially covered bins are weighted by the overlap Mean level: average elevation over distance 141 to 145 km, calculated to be 140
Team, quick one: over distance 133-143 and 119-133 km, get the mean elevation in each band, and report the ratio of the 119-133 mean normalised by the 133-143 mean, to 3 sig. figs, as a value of 1.16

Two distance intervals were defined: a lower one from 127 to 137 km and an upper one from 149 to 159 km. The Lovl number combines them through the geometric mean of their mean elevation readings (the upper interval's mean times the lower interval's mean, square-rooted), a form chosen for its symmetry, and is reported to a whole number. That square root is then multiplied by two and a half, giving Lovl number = 453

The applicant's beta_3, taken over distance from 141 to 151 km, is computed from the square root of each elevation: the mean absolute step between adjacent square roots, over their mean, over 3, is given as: 0.010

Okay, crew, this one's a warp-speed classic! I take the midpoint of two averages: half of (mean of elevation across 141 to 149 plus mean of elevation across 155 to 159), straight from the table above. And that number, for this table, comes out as 169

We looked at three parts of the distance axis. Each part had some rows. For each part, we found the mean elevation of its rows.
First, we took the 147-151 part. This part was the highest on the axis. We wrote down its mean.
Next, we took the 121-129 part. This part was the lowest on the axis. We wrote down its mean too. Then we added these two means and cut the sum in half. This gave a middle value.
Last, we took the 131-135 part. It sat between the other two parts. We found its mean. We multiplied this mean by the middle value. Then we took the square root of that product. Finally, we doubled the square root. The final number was 358.6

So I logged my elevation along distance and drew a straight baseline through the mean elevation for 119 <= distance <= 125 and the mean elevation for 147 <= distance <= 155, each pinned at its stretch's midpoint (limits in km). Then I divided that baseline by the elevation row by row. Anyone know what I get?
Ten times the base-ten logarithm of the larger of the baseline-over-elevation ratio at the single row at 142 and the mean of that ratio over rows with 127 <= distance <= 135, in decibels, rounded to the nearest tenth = 1.2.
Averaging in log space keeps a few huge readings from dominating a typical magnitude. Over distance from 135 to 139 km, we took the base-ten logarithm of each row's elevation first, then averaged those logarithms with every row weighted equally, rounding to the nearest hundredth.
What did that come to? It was 2.22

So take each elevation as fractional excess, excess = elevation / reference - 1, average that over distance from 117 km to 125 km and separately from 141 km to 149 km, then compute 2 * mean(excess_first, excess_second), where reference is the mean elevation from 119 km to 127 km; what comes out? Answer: -0.18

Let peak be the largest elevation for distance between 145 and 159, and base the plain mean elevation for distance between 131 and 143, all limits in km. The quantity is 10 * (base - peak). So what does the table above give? -235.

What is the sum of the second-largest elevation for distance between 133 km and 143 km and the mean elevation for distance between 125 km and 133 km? 356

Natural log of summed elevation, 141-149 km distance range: 6.405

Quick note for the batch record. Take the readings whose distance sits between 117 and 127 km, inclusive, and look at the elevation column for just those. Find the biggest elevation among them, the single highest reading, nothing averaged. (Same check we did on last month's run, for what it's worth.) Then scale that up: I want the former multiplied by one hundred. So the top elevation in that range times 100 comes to 18700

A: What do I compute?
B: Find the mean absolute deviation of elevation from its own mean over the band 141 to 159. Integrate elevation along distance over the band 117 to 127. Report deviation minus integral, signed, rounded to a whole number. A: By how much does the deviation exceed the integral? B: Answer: -1844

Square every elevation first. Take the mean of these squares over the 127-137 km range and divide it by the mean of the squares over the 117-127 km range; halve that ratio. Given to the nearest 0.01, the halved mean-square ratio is 0.47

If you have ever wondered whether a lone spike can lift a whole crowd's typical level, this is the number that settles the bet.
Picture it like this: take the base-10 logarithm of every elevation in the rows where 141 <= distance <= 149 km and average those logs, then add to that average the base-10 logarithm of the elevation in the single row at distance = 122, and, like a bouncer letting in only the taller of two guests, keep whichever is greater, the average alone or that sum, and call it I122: 4.45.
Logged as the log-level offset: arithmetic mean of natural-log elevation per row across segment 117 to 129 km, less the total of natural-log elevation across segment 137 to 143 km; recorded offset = -9.8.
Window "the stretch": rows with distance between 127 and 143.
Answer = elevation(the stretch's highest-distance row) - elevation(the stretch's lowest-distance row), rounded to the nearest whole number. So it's -46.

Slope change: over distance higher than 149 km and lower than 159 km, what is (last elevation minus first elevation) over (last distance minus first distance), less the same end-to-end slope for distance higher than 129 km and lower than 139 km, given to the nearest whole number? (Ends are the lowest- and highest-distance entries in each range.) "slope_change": 4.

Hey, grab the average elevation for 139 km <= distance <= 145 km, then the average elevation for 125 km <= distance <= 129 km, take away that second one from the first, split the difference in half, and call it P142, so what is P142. -20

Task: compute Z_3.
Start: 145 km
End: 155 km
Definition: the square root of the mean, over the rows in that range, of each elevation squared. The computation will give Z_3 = 174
